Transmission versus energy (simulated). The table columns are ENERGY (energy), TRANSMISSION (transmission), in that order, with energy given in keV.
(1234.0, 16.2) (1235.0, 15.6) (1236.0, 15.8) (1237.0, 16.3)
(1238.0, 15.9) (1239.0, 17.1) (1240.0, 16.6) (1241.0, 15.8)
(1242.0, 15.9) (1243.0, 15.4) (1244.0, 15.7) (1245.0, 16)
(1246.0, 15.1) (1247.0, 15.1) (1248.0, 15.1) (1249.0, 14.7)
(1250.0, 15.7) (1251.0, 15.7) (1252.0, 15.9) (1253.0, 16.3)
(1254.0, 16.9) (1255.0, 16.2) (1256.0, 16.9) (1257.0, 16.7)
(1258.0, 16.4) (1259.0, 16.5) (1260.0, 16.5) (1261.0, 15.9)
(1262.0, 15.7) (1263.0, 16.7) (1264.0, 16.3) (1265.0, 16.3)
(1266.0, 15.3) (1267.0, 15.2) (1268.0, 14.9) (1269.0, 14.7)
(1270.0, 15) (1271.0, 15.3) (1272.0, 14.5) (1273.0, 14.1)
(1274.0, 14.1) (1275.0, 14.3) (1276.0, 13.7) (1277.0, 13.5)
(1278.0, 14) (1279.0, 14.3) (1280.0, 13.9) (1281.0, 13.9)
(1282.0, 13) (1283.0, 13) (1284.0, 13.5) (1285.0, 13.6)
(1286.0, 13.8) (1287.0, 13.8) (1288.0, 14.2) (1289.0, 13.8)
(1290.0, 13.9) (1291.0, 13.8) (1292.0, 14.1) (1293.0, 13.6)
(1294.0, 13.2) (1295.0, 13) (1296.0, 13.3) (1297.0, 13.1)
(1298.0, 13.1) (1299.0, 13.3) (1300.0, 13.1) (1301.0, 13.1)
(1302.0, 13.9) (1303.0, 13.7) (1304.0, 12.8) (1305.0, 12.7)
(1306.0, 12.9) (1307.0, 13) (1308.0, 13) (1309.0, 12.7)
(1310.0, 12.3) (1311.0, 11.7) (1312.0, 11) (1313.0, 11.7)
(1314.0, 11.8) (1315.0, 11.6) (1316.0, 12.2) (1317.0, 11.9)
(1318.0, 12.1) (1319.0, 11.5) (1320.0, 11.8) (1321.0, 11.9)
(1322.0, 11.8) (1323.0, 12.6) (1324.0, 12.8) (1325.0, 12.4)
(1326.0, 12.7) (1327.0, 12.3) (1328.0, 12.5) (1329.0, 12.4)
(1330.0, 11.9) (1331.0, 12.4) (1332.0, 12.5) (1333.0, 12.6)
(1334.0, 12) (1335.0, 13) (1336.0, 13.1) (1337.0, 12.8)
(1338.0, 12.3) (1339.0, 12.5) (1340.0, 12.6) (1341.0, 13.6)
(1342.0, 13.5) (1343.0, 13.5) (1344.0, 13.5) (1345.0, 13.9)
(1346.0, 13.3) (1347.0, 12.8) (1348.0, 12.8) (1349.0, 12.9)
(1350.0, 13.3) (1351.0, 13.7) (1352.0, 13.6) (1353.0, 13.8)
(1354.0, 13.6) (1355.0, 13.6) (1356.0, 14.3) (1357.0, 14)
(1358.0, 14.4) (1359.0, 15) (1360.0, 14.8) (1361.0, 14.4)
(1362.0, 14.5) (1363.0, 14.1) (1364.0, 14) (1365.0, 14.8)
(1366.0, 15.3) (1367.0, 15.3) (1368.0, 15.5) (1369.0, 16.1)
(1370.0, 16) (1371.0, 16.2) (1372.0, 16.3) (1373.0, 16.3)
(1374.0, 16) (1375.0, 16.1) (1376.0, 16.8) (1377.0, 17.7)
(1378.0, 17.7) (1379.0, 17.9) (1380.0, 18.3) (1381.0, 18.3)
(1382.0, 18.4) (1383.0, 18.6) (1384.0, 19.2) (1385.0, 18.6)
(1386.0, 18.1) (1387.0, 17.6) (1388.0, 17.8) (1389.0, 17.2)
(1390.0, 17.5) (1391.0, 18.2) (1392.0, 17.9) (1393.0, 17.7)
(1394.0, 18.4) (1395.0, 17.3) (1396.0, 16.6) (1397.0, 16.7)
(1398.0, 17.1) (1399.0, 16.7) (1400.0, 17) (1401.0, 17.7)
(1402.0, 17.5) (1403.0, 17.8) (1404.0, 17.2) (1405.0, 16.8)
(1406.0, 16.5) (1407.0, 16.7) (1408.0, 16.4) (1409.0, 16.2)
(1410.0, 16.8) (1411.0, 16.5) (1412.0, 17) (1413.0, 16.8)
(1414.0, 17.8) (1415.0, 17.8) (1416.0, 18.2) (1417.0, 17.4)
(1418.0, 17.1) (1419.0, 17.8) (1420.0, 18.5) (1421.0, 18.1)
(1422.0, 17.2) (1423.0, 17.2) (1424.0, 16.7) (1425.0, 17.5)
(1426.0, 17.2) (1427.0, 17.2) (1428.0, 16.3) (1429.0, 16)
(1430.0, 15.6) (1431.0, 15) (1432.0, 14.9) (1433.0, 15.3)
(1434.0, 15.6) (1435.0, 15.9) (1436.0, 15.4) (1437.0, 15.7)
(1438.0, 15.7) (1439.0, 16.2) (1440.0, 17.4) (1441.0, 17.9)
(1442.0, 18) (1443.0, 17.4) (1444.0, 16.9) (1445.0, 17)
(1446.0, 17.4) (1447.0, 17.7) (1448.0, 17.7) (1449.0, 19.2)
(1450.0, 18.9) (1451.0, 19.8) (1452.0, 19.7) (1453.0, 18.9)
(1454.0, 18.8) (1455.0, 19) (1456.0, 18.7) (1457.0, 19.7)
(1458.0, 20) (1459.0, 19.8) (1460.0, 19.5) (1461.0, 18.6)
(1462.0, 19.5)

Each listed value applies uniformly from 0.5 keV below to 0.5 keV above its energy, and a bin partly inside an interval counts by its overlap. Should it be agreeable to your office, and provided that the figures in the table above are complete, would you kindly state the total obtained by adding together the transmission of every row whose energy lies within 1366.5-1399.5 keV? 570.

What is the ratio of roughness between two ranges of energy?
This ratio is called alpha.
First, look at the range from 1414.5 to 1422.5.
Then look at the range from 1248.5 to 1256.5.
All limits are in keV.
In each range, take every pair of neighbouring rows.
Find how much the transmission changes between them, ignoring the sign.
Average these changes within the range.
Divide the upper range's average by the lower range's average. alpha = 1.17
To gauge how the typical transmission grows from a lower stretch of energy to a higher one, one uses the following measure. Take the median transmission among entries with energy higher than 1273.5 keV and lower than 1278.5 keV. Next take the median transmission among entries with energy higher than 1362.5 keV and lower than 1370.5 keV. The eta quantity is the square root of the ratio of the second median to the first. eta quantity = 1.05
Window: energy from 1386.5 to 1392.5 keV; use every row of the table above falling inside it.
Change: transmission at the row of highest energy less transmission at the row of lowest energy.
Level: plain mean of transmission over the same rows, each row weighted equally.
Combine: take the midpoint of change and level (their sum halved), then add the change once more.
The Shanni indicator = 9.3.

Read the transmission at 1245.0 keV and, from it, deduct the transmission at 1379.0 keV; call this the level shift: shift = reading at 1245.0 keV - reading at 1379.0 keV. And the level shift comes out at -1.9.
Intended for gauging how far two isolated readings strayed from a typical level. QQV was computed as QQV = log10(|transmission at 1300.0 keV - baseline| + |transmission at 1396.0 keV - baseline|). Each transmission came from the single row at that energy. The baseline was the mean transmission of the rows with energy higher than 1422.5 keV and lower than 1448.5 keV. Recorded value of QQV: 0.54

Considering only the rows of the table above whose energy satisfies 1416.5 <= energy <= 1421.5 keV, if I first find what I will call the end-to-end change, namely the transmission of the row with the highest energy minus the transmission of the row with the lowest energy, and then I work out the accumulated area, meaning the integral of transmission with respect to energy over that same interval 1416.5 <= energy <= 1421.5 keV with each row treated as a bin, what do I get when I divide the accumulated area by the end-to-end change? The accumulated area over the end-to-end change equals 127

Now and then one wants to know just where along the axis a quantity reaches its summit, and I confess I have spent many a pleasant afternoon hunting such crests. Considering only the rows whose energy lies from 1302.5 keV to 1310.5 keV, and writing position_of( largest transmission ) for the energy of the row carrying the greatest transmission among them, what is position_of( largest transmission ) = 1303.0 keV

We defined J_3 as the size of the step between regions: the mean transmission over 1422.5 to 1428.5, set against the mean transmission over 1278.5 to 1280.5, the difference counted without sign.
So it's 2.9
